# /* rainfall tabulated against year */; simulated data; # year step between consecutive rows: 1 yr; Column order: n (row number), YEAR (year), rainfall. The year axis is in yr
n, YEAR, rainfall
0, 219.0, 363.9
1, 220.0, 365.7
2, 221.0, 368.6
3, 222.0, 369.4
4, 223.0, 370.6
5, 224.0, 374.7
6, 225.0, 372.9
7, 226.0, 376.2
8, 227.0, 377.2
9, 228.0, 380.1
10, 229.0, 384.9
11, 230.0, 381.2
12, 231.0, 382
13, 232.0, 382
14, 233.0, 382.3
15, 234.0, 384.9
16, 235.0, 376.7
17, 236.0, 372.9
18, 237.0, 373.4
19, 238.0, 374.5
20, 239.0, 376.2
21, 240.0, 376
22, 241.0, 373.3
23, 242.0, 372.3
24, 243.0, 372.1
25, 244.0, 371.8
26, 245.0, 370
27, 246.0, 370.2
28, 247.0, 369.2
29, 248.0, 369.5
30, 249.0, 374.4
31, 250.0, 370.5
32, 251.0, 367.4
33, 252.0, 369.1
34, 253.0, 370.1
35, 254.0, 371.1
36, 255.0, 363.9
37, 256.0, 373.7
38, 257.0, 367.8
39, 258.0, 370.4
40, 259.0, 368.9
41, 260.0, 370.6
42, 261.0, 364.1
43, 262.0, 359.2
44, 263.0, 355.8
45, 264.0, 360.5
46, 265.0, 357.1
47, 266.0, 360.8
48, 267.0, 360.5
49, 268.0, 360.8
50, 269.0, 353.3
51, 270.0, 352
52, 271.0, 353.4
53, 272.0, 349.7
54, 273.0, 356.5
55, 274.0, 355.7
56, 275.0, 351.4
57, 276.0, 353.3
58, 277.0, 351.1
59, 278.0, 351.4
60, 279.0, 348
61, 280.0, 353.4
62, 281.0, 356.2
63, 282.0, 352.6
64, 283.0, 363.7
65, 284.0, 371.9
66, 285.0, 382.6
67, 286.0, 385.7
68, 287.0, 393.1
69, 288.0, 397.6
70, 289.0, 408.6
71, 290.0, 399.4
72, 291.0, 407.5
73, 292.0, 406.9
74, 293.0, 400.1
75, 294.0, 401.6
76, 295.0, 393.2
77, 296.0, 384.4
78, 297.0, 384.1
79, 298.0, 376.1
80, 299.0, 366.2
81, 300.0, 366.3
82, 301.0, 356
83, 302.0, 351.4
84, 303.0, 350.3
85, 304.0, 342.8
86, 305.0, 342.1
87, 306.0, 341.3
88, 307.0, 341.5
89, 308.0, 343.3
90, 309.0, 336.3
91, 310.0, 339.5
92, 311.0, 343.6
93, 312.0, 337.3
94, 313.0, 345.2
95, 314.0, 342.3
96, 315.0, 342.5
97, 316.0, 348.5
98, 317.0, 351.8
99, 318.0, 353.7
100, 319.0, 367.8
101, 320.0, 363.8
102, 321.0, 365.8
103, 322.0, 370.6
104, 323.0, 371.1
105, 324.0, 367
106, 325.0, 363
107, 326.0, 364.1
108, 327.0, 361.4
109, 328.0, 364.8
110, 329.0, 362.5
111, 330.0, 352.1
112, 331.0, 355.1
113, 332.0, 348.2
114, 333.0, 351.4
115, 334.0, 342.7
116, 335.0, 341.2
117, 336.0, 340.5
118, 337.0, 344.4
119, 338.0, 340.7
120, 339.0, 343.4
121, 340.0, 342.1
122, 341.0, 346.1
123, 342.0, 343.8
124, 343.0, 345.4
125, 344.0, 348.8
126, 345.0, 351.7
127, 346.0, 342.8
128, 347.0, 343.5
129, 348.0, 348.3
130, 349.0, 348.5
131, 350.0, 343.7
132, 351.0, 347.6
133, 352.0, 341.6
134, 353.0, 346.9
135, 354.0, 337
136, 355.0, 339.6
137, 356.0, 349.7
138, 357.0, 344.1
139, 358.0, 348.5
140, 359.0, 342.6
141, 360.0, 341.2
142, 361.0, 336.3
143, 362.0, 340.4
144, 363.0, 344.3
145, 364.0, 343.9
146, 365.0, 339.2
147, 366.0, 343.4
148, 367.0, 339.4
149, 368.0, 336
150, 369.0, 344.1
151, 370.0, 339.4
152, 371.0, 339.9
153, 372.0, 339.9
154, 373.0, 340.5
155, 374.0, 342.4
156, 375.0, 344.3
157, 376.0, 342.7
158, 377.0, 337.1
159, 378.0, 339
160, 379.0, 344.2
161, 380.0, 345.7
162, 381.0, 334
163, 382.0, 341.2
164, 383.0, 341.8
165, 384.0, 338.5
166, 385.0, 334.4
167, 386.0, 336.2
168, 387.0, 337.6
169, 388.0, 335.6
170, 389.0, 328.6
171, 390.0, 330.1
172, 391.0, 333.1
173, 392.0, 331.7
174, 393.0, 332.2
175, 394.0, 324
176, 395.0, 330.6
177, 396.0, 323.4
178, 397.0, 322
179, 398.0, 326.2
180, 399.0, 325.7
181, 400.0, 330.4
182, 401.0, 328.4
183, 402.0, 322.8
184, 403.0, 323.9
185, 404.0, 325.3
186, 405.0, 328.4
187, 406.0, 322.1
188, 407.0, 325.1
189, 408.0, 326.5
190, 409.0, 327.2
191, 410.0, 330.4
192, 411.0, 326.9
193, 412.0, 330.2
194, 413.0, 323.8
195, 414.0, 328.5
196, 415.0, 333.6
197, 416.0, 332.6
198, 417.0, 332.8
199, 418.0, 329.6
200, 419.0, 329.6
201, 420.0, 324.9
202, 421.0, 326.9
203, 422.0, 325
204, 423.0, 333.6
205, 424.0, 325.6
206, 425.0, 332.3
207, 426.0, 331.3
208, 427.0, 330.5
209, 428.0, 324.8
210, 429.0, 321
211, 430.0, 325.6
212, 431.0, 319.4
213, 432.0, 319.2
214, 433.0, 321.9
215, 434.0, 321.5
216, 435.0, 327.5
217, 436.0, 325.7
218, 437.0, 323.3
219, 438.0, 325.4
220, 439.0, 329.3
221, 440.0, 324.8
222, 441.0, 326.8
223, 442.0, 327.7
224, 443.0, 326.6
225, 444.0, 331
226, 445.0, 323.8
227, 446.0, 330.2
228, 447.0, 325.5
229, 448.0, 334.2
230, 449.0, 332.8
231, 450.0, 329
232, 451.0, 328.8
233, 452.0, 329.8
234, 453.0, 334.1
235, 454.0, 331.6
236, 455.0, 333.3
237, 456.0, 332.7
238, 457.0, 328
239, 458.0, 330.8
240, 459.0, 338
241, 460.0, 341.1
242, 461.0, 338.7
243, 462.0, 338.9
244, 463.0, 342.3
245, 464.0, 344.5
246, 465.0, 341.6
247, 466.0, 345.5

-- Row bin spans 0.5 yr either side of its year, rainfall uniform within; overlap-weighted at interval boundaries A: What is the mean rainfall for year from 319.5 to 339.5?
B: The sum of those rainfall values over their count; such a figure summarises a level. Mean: 356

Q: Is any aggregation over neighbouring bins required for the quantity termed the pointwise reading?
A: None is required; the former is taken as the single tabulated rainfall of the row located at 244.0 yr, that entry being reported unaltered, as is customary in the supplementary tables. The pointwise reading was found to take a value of 371.8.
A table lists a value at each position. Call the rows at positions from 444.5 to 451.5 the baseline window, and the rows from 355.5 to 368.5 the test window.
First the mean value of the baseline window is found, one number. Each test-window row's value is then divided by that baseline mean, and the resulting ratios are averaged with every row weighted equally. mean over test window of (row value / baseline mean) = 1.04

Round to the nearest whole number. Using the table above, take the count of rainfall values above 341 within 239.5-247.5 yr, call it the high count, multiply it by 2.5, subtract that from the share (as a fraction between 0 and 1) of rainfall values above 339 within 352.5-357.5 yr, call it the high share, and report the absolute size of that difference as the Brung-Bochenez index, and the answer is 19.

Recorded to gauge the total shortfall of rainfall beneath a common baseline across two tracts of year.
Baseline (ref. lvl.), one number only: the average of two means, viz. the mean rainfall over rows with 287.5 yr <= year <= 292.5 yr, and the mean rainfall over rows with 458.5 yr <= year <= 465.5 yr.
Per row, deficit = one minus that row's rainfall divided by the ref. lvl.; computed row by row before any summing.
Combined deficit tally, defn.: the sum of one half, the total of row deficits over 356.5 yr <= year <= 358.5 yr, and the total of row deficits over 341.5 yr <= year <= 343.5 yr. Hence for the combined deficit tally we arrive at 0.79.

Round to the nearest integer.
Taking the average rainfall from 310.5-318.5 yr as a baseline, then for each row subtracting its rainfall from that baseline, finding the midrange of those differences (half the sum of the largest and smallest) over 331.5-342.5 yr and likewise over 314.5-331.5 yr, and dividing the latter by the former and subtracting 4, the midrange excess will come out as 29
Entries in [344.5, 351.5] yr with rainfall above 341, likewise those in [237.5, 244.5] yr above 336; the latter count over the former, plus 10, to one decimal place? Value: 11.0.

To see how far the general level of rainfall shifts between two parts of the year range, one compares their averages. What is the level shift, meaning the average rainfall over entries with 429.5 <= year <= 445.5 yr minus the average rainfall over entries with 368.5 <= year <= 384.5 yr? -16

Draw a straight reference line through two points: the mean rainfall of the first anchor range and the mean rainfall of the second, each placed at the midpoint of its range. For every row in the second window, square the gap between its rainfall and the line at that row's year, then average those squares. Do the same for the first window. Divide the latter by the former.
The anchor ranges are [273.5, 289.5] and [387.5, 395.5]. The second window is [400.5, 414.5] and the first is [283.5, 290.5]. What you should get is 69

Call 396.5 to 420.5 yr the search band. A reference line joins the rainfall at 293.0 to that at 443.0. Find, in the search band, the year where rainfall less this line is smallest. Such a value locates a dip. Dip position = 397.0 yr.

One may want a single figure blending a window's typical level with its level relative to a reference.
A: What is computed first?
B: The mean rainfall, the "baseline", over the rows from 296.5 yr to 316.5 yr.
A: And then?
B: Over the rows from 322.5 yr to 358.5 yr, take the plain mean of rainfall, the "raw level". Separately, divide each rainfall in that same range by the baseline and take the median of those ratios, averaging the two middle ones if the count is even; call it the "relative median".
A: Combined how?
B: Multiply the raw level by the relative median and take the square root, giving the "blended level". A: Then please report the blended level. 18.6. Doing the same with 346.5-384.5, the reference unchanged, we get 18.3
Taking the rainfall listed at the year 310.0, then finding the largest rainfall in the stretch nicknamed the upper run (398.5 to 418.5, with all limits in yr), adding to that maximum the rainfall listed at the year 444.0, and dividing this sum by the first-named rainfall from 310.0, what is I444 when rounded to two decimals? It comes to 1.96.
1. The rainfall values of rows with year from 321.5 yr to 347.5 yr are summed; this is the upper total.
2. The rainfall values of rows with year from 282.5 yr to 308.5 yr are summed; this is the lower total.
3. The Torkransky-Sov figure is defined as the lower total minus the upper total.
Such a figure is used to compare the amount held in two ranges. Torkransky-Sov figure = 609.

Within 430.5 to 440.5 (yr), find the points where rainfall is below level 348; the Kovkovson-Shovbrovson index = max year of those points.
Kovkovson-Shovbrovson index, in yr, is 440.0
